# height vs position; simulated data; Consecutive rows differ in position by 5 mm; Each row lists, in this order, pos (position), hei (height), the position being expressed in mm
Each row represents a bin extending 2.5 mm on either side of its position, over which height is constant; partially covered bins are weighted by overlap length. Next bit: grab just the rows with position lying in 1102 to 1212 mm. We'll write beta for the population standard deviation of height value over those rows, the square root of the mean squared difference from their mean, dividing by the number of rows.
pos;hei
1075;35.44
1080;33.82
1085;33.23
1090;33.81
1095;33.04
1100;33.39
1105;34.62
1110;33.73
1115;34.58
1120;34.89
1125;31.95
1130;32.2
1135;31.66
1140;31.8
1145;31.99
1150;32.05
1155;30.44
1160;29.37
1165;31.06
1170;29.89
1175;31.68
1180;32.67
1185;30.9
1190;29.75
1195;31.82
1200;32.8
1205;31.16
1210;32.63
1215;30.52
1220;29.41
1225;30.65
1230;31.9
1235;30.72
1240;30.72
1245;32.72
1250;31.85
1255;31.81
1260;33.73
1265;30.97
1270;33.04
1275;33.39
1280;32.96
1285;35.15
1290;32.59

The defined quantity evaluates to 1.48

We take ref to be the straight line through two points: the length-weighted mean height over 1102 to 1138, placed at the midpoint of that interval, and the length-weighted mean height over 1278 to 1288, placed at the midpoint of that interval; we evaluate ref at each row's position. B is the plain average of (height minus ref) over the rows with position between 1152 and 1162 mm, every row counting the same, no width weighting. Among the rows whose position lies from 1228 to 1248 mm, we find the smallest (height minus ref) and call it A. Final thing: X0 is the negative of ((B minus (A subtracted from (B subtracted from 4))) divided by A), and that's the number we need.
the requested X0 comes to -5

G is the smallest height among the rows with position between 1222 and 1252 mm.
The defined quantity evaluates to 30.65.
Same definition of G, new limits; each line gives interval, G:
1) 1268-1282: 32.96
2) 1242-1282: 30.97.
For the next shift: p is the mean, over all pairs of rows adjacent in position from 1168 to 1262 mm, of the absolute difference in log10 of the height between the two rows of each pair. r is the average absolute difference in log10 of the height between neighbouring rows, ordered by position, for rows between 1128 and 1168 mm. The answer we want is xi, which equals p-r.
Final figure 0.0074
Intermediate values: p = 0.0181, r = 0.0107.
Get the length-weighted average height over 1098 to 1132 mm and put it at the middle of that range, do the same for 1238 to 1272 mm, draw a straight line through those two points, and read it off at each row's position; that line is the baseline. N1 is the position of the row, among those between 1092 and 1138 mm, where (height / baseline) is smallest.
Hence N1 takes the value 1135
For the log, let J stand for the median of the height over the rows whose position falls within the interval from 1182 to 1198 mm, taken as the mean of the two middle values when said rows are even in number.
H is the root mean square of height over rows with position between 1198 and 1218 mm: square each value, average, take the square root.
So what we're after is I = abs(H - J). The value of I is 0.9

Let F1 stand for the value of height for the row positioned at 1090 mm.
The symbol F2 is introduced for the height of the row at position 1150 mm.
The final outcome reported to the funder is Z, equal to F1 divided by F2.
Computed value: 1.05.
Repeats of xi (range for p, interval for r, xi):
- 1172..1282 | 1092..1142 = 0.0071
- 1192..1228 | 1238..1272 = -0.0020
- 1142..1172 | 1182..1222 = -0.0050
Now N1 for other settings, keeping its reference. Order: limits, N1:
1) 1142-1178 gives 1160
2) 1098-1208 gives 1160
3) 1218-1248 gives 1220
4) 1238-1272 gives 1240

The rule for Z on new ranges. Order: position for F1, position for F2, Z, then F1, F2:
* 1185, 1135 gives 0.98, 30.9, 31.66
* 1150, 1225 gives 1.05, 32.05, 30.65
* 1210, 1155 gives 1.07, 32.63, 30.44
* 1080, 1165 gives 1.09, 33.82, 31.06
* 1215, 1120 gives 0.87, 30.52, 34.89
